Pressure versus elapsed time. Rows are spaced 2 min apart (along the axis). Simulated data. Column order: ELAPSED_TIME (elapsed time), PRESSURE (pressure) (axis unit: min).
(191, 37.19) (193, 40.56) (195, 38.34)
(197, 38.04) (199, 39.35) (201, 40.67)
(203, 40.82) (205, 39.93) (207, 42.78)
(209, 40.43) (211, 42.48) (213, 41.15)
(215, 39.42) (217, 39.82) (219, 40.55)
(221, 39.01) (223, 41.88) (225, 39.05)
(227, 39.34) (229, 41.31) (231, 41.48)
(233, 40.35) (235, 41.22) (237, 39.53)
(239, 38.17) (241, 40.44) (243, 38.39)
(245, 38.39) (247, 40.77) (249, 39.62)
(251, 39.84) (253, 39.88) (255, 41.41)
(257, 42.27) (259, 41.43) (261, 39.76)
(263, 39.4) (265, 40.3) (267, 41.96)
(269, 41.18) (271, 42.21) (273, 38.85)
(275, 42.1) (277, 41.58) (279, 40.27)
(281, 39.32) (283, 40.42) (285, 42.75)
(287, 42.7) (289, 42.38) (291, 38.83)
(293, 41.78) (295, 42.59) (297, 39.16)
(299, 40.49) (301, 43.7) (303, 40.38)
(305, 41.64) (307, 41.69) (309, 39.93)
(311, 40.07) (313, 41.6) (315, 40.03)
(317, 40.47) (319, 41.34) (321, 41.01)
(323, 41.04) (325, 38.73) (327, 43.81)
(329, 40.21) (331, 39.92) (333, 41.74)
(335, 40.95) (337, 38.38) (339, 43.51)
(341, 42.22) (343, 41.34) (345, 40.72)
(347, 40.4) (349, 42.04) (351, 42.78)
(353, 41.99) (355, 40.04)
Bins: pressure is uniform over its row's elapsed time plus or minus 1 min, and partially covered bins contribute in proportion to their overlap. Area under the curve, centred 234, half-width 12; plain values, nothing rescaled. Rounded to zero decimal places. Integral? 959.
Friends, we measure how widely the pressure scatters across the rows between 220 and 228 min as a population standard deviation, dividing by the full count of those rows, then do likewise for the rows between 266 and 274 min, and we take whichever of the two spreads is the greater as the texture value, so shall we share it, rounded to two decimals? 1.33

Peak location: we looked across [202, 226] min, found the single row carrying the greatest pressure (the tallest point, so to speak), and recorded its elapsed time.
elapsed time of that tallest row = 207 min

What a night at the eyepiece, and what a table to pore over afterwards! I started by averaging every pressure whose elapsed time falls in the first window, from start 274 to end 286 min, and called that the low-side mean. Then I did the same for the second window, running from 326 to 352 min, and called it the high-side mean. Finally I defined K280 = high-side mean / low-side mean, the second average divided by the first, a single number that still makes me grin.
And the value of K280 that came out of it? 1.01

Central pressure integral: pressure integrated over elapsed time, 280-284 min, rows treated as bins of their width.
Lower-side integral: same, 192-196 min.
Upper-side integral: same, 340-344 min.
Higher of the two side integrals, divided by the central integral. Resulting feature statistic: 1.05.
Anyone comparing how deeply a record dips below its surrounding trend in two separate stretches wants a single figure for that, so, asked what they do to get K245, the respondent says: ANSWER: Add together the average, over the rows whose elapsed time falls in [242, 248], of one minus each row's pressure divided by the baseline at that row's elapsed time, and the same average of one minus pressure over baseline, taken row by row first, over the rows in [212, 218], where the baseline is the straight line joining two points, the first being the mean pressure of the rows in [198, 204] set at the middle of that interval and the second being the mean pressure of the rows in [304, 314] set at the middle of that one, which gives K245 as 0.0401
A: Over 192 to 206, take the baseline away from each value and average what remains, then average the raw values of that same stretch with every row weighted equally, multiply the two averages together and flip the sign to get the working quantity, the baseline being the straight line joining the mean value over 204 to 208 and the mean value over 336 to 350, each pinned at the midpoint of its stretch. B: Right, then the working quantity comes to 67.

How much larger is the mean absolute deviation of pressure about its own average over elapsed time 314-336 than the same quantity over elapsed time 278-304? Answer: -0.5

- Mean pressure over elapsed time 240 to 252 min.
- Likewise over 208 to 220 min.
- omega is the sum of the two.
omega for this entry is 80.2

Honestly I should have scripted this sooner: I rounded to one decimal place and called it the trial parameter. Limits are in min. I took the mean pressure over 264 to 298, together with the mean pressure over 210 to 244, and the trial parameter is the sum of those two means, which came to 81.3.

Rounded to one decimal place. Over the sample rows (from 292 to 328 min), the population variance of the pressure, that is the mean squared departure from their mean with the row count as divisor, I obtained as 1.8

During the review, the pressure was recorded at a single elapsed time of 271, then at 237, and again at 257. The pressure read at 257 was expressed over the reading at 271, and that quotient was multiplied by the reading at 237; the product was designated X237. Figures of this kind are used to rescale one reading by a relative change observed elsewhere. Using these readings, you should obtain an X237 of 39.6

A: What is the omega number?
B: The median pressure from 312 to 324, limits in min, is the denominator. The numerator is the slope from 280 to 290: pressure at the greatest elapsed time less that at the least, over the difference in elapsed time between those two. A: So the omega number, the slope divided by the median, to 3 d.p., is 0.009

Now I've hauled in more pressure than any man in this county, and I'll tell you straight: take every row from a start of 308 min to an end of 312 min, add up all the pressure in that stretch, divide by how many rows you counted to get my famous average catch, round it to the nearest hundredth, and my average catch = 40.00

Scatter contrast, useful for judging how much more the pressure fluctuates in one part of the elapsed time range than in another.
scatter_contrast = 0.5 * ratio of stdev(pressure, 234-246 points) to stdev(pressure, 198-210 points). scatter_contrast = 0.54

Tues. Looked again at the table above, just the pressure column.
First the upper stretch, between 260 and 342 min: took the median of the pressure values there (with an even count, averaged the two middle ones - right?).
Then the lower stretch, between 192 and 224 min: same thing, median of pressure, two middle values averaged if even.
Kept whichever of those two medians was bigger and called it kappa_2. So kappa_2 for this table 41.0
